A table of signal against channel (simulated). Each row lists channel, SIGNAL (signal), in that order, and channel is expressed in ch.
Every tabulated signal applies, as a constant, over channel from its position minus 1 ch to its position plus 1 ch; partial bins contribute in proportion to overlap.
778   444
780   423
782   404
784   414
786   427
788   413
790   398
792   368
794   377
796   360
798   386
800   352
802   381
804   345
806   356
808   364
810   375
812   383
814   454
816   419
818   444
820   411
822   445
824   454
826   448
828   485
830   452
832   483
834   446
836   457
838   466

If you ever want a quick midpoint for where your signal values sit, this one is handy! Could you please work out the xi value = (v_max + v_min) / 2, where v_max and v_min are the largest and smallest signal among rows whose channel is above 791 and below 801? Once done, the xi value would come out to 369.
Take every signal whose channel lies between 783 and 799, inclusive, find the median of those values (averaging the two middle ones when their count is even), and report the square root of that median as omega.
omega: 19.8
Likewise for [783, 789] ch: 20.3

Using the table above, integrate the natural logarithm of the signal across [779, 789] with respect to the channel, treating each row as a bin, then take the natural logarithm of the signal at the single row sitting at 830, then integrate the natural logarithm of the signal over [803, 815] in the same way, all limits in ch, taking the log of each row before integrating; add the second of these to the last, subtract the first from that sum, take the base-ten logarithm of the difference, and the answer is 1.23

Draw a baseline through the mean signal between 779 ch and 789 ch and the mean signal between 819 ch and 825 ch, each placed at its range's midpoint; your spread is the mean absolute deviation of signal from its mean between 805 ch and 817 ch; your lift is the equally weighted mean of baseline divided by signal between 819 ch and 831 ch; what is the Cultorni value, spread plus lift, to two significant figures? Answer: 31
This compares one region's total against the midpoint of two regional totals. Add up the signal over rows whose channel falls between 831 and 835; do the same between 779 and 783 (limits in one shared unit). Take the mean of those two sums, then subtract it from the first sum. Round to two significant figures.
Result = 51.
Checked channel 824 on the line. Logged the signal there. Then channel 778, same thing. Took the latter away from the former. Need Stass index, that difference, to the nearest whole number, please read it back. 10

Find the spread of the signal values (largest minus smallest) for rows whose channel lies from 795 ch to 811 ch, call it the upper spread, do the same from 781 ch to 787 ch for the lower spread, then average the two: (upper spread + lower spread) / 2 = 32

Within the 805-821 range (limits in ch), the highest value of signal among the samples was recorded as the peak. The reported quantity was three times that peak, 1362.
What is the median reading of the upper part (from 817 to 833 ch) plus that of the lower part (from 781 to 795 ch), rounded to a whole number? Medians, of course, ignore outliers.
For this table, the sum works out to 854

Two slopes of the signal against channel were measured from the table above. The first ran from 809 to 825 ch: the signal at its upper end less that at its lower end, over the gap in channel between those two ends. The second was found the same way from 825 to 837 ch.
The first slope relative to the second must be 6.3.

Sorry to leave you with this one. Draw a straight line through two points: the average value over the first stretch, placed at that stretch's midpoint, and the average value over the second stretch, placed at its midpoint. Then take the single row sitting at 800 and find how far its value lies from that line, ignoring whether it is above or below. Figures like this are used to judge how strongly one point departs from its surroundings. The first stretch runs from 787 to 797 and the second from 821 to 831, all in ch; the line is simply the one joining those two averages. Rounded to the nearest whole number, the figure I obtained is 49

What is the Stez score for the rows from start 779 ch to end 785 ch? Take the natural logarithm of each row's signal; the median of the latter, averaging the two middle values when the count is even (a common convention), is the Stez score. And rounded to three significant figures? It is 6.03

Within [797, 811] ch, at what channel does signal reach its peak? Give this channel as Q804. 798 ch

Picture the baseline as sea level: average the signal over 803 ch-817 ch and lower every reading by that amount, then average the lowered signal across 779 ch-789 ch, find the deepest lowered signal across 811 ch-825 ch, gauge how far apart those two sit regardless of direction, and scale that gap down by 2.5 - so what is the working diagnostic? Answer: 13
